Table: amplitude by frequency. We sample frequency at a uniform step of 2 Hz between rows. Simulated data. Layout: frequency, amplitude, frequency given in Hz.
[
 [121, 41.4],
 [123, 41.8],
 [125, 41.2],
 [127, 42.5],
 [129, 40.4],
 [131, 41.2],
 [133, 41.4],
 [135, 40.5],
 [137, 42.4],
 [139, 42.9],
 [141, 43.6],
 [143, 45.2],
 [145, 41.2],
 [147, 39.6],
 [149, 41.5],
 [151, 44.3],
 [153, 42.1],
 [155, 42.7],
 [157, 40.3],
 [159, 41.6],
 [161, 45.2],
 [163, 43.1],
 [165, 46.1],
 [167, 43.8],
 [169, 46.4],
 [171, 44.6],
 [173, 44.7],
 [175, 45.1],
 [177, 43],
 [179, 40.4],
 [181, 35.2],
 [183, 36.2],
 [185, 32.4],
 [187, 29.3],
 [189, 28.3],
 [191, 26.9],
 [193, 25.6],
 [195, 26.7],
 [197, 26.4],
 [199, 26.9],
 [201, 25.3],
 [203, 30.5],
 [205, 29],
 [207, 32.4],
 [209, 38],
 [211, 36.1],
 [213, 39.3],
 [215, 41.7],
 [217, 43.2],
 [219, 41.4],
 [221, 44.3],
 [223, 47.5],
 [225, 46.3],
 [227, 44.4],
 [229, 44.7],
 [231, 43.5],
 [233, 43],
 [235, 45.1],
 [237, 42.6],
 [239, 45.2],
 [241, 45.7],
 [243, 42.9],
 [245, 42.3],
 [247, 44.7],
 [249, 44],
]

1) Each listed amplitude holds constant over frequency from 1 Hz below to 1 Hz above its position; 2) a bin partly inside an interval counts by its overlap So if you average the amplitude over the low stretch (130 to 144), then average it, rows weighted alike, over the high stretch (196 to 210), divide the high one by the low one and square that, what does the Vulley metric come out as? 0.5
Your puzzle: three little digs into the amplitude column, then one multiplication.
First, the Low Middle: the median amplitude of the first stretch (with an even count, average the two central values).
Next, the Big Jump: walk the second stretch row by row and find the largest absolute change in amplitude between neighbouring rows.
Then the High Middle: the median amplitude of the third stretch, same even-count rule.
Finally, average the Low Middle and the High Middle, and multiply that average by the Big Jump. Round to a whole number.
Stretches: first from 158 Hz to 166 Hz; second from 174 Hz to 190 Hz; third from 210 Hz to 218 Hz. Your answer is 220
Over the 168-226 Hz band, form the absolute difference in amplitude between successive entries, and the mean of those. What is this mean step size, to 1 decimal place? 2.2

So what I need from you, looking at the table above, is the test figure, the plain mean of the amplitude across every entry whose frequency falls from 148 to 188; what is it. 41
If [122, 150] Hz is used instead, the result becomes 42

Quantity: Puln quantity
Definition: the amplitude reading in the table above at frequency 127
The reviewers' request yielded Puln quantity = 42.5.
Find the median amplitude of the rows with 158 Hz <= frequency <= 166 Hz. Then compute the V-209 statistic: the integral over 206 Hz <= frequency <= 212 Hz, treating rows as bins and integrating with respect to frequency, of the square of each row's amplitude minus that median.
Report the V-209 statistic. 481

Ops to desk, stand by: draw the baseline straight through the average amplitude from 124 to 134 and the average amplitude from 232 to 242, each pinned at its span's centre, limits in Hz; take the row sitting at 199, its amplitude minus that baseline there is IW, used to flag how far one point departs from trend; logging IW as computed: -16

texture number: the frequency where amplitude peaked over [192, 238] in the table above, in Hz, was 223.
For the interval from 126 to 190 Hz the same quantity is 169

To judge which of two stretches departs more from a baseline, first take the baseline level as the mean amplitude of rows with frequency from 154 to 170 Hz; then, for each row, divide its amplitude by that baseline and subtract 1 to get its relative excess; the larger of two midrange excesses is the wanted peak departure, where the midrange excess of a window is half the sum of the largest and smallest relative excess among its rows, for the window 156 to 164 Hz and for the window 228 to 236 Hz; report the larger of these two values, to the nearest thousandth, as 0.009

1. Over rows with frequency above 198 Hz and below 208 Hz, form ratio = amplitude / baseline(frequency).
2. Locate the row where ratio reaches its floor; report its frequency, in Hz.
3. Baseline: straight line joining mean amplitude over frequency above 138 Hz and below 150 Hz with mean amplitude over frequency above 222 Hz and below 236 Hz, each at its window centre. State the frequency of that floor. 201 Hz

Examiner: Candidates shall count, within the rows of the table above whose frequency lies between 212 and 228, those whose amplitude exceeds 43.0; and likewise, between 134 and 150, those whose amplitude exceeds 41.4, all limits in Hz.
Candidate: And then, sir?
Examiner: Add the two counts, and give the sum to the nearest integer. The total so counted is 10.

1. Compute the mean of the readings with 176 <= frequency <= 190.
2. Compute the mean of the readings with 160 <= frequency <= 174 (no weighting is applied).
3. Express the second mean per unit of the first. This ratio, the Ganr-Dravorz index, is 1.28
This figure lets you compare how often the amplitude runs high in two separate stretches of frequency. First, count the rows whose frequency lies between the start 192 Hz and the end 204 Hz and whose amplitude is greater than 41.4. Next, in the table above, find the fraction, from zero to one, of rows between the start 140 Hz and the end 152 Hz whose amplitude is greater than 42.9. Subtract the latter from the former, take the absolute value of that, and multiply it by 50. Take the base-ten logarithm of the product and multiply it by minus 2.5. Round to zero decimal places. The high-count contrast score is -3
